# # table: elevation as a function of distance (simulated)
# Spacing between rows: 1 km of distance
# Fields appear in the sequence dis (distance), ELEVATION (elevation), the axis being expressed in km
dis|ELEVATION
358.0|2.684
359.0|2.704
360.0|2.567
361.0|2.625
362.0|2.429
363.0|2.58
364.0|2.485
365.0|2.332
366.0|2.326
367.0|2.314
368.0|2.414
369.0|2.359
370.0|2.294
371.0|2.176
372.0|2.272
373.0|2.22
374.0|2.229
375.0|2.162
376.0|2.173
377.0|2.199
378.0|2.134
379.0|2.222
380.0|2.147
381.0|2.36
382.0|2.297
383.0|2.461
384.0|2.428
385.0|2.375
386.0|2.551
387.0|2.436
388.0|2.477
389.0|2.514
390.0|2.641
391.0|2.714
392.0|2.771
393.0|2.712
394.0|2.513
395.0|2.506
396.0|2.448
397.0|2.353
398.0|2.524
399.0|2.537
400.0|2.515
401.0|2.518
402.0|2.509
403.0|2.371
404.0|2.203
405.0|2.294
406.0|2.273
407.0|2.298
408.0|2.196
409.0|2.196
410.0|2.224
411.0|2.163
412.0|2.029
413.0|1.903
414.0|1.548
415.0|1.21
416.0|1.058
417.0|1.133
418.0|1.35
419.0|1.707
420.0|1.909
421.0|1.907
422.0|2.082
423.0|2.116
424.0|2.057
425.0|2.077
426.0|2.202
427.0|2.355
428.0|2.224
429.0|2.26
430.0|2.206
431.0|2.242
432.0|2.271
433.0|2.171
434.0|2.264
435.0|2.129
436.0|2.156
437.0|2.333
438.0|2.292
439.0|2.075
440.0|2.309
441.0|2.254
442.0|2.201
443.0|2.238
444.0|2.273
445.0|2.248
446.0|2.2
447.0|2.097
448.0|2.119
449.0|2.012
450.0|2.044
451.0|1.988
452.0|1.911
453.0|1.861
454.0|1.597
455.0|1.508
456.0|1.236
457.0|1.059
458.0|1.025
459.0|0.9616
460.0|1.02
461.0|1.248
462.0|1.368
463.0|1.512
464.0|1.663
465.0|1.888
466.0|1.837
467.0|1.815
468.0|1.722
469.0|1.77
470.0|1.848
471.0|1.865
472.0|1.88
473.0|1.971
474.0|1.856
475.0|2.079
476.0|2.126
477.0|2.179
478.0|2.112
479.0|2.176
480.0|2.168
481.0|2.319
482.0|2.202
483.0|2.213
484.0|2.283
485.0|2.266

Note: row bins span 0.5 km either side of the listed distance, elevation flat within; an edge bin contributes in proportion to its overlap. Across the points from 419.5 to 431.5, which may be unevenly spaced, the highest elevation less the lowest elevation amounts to 0.45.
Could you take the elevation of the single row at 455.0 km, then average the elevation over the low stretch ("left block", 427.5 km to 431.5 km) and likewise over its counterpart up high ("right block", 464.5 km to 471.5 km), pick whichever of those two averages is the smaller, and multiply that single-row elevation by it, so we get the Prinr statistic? 2.7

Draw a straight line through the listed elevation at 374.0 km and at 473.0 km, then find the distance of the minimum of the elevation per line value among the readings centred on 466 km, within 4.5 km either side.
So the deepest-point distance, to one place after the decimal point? 462.0 km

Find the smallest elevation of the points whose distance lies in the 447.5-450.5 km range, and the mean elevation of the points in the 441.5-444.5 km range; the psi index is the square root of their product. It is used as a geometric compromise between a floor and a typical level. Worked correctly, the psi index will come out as 2.12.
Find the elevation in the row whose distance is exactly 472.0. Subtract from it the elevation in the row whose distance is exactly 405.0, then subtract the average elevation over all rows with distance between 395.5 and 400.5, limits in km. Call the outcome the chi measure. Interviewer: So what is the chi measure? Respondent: -2.9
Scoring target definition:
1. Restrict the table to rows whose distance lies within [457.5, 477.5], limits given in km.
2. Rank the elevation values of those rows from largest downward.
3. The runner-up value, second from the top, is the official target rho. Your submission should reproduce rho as 2.126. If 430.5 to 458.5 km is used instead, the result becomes 2.309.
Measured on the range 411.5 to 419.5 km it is 1.903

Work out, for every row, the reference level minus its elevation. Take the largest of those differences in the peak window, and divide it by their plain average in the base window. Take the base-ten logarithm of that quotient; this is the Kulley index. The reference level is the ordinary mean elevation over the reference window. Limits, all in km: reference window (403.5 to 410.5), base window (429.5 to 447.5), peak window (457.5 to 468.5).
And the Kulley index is 1.8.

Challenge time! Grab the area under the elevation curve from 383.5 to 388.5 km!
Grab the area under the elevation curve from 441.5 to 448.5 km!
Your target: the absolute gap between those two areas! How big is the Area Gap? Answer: 3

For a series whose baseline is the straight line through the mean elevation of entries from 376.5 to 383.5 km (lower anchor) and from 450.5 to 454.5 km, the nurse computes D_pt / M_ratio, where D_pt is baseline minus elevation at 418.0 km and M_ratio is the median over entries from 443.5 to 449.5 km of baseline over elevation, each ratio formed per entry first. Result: 0.80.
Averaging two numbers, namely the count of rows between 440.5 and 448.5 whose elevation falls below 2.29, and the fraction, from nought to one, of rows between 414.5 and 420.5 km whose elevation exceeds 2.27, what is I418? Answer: 4.0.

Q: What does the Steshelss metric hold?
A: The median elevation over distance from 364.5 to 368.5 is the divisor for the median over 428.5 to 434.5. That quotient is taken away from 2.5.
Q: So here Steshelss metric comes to 1.53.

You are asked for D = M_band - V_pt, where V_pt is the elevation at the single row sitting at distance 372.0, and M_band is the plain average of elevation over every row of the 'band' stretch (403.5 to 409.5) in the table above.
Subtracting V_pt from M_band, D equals -0.03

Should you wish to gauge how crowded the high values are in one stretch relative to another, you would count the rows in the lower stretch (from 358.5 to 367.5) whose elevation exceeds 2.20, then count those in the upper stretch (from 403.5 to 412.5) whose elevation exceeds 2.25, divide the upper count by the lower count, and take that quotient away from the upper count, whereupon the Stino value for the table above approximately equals 2.7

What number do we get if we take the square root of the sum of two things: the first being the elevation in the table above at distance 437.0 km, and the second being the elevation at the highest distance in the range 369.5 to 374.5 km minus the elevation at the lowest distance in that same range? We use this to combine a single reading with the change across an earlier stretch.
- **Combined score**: 1.51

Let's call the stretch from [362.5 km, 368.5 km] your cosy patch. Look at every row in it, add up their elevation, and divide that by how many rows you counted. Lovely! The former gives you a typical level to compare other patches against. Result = 2.4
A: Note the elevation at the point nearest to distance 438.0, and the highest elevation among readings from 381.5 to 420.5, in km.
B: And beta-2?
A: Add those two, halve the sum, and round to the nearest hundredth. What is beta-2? 2.53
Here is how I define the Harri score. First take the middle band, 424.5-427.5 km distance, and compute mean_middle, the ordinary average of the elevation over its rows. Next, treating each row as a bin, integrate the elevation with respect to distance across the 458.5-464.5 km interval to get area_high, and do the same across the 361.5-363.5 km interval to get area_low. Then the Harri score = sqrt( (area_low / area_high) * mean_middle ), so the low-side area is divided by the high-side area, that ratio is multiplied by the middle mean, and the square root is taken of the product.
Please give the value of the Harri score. 1.19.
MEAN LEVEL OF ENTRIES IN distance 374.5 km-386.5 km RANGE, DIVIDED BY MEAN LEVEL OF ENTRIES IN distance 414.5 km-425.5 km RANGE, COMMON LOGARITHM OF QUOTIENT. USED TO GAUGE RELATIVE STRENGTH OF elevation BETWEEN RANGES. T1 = 0.13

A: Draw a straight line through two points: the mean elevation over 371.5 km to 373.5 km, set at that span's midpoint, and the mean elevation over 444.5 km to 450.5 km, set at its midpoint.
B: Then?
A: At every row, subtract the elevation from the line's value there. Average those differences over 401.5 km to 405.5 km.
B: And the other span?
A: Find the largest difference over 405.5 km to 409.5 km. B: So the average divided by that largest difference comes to 16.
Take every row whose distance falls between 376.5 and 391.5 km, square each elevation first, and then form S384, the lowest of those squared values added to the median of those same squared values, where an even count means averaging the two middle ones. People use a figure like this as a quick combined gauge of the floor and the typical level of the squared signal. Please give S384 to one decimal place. 10.4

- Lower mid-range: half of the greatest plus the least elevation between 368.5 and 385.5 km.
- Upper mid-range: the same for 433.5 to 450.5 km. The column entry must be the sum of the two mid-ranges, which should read 4.5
